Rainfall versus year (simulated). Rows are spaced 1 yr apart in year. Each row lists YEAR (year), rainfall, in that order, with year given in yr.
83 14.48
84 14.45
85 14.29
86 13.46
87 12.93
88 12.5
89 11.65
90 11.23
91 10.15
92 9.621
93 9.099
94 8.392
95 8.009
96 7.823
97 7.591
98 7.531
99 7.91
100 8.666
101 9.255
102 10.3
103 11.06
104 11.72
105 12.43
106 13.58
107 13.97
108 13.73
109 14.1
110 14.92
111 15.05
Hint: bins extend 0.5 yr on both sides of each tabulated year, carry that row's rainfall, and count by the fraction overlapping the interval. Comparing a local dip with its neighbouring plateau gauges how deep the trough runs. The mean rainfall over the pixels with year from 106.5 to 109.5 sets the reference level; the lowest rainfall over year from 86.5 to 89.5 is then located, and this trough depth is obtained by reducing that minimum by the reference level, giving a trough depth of -2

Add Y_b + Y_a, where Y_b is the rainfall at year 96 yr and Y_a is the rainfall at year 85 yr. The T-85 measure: 22.1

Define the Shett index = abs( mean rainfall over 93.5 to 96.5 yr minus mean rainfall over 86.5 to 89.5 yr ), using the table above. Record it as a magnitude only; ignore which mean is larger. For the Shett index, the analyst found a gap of 4.3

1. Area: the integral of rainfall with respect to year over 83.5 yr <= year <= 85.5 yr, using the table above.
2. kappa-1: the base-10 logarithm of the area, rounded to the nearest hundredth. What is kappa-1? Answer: 1.46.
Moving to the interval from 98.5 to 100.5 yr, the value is 1.22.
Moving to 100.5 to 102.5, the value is 1.29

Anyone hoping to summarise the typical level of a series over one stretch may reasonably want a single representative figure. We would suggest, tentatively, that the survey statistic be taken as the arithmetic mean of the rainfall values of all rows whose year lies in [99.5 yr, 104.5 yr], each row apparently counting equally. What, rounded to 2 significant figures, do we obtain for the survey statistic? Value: 10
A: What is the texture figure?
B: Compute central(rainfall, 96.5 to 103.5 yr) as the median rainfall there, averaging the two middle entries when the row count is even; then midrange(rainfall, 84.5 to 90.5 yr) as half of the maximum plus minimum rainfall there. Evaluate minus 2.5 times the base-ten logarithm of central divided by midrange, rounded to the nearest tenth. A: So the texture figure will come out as 0.4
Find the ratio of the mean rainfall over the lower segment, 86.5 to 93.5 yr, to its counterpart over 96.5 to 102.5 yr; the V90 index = 1.29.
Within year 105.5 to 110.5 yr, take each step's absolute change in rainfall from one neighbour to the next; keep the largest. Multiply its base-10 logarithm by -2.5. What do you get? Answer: 0.22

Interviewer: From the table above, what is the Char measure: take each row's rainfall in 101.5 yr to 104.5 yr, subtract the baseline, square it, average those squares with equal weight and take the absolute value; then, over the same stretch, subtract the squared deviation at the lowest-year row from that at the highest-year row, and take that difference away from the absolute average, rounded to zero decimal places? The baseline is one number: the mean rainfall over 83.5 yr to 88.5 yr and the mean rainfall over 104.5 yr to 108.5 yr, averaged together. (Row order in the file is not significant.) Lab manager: 13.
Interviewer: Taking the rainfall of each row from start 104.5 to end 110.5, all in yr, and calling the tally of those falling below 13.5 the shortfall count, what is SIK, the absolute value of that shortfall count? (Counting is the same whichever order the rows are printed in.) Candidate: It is 1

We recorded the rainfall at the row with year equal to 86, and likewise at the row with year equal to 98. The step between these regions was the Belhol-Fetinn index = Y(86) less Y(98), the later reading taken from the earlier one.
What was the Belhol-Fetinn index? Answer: 6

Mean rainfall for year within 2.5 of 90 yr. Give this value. 11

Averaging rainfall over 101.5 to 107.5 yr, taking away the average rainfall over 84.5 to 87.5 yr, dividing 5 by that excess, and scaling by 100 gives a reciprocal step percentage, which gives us -361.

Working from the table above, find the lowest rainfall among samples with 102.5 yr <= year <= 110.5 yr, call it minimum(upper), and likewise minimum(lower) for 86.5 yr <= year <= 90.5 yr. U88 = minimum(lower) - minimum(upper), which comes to 0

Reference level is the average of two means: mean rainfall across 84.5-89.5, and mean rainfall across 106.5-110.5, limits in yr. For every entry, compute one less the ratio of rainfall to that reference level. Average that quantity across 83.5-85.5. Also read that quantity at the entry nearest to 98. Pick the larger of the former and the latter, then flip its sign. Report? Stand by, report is -0.45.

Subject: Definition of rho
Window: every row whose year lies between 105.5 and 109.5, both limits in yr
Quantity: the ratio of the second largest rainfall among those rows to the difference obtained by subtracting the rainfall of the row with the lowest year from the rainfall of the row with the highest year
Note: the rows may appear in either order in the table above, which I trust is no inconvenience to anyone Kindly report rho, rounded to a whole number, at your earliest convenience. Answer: 27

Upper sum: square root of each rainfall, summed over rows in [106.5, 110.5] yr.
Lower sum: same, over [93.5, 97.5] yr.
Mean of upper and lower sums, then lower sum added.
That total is 24.4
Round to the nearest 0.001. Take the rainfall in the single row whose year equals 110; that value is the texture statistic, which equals 14.920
